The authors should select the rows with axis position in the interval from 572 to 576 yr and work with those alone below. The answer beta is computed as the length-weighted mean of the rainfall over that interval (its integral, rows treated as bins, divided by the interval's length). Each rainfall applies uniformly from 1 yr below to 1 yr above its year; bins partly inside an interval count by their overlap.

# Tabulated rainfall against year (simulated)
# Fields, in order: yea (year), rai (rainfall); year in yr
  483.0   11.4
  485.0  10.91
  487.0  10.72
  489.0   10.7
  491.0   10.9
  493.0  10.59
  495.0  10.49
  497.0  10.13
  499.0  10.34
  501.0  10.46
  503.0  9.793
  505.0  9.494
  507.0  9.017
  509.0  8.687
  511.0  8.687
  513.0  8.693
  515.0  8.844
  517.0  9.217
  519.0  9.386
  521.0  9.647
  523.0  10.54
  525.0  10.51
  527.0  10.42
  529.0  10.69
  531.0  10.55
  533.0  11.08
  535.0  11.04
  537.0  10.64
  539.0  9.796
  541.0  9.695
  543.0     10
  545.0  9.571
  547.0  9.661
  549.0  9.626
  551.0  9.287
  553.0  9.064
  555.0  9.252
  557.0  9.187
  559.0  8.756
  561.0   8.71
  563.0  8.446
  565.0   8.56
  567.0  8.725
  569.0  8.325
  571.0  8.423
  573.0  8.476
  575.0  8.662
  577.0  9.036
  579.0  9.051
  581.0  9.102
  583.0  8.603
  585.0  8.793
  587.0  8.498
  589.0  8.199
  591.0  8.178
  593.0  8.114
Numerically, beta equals 8.6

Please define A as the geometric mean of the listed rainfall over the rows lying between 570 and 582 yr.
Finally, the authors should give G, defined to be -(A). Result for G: -8.8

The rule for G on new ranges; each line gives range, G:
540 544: -9.8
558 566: -8.6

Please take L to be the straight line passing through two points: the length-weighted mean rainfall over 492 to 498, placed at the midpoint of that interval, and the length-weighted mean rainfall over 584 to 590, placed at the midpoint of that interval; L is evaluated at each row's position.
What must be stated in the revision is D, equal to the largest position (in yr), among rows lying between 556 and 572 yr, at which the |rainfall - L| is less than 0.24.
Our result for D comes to 567.0 yr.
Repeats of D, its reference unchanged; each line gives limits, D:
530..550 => 545.0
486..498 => 497.0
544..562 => 557.0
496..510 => 501.0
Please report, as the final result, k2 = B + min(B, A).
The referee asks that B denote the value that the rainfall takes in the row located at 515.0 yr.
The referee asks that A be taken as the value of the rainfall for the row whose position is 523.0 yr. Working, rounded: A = 10.54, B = 8.844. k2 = 17.7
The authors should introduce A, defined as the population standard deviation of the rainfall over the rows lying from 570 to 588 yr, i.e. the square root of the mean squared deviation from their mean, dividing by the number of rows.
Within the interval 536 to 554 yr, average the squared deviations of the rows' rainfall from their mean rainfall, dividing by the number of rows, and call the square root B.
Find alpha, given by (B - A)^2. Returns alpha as 0.03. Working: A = 0.25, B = 0.42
